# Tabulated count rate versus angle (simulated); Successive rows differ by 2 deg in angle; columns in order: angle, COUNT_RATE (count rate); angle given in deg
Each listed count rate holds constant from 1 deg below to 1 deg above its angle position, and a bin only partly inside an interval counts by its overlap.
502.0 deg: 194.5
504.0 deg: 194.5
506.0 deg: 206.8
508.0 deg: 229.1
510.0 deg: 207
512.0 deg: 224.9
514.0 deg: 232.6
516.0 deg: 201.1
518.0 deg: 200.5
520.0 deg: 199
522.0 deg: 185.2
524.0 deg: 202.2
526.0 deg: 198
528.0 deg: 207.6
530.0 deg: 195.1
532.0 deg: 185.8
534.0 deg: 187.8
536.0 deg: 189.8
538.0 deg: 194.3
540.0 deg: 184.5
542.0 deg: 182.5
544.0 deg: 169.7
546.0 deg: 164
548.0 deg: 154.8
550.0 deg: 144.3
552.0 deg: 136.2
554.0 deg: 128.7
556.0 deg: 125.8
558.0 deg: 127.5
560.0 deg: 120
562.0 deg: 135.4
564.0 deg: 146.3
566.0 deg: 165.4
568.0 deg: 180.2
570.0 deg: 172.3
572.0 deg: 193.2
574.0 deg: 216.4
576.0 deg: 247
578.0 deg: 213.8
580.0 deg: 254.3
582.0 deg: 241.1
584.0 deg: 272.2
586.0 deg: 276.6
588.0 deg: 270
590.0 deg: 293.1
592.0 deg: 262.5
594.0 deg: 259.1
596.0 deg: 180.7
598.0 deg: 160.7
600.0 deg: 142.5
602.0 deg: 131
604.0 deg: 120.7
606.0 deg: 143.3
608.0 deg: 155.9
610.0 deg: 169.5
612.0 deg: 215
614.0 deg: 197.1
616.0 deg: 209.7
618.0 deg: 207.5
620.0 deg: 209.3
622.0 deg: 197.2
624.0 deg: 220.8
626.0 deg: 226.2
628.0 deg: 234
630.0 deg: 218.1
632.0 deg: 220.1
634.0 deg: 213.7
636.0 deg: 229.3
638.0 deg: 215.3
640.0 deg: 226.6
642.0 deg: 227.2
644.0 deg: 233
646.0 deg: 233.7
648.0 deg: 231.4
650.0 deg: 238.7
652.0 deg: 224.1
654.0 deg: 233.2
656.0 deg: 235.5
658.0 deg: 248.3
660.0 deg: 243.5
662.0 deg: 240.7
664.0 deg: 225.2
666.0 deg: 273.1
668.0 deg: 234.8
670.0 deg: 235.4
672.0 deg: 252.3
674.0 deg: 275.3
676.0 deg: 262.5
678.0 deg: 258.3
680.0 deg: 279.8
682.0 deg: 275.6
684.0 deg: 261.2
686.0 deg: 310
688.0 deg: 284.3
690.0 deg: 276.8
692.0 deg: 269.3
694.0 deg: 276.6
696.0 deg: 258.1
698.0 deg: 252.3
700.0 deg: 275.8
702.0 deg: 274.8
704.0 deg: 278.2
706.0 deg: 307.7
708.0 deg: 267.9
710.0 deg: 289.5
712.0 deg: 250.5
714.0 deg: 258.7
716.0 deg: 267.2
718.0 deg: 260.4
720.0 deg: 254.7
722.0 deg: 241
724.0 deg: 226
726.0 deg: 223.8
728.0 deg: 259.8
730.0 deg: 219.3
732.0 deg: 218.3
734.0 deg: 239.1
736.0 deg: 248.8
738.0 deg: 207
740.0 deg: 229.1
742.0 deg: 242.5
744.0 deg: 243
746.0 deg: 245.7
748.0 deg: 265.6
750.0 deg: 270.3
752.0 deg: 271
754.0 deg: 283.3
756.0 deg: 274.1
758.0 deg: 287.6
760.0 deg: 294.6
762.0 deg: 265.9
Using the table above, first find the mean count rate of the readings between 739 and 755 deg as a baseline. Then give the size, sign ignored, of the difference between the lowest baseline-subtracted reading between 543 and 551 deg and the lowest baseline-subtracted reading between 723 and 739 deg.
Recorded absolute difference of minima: 63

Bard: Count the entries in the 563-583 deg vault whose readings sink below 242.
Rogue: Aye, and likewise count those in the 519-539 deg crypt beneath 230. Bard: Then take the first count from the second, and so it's 2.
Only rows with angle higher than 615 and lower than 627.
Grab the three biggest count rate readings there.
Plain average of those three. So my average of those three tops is 219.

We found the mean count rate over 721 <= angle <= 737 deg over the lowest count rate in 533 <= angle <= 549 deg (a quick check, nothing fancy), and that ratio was 1.51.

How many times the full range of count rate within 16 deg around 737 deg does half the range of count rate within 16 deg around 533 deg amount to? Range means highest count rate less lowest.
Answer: 0.28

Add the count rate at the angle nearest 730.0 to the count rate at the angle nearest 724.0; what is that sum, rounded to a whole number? 445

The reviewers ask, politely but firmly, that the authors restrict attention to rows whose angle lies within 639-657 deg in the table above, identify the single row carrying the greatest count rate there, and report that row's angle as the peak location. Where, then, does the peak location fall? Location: 650.0 deg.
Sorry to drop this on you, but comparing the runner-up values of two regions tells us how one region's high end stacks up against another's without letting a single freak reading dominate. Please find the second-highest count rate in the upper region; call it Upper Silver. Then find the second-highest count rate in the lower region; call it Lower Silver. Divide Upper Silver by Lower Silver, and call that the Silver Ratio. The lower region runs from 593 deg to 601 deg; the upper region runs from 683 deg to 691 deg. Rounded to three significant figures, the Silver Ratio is 1.57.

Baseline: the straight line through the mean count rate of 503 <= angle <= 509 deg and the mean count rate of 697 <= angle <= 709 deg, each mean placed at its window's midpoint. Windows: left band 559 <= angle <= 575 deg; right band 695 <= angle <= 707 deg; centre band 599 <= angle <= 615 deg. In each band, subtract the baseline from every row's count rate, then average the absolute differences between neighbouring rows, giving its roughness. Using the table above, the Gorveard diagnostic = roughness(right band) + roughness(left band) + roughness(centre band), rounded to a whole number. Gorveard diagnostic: 47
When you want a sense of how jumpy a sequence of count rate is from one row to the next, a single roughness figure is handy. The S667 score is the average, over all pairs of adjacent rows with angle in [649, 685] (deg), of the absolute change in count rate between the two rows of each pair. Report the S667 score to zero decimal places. 14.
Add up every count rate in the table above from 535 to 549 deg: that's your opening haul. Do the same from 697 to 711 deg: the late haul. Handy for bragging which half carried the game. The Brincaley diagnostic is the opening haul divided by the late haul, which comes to 0.64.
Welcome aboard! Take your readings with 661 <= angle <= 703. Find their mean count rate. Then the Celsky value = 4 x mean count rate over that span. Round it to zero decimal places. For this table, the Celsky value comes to 1058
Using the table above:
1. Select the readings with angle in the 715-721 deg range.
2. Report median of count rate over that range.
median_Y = 260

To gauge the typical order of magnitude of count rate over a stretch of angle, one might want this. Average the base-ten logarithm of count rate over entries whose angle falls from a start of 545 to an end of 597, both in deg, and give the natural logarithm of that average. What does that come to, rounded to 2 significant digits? 0.82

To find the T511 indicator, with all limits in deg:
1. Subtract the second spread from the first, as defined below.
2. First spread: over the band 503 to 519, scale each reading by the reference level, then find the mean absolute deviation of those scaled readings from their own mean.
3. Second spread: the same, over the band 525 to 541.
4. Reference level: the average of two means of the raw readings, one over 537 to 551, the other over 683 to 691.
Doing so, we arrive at 0.03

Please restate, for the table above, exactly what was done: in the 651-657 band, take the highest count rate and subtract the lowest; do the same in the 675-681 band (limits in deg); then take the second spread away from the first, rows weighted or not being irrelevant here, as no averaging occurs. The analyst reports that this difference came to -10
